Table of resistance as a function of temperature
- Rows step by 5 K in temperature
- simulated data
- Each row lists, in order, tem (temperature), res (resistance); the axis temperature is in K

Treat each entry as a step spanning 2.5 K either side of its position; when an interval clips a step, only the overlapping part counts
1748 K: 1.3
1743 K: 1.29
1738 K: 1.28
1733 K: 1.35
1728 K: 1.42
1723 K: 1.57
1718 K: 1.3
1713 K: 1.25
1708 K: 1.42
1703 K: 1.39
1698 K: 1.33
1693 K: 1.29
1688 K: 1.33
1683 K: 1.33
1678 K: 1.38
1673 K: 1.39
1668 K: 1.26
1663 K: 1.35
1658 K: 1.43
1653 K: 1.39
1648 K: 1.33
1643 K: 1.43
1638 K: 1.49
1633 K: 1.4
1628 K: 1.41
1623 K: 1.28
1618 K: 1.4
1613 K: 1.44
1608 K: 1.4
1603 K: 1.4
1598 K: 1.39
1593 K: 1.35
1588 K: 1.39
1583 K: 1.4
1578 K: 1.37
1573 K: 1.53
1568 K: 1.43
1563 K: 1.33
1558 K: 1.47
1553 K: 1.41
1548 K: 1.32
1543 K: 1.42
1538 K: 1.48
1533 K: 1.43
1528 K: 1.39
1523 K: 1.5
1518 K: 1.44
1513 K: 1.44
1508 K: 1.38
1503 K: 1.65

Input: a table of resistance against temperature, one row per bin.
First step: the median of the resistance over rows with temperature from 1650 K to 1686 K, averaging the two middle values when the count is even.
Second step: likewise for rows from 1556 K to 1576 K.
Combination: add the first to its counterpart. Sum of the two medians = 2.83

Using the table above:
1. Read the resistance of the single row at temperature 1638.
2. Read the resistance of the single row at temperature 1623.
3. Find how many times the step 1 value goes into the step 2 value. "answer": 0.86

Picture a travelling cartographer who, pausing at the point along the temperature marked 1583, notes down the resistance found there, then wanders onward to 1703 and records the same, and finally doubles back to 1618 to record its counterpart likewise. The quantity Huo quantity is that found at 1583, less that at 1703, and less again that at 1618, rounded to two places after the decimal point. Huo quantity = -1.39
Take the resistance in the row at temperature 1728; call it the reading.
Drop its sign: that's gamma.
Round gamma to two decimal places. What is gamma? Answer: 1.42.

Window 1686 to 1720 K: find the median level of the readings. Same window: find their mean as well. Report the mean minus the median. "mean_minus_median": 0.000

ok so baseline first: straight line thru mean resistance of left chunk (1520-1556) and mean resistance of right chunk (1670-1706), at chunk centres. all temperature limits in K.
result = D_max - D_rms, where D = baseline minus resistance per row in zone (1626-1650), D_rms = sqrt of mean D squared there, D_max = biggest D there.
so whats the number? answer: -0.026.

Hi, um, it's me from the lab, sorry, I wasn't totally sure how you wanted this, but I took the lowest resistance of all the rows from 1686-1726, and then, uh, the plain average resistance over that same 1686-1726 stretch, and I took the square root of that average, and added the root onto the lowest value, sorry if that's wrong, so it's 2.42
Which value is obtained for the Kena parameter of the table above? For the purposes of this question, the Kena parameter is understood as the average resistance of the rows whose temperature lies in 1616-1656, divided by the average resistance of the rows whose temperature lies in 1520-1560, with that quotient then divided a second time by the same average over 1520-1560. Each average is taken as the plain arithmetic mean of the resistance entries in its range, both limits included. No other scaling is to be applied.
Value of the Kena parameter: 0.68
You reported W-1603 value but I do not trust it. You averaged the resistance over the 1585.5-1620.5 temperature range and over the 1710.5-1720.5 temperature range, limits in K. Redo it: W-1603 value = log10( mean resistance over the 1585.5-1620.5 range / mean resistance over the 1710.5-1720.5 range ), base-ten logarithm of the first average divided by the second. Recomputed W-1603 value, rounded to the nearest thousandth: 0.039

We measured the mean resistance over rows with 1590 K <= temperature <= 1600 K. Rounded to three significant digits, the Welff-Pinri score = 1.37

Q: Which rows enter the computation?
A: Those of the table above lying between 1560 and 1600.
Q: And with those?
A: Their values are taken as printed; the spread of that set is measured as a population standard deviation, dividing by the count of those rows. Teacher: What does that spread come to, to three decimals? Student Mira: 0.057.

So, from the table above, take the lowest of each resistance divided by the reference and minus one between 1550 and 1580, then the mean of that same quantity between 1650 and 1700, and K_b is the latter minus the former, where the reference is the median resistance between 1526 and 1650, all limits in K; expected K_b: 0.013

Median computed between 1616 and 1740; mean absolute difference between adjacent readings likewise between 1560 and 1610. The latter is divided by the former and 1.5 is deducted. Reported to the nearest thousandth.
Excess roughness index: -1.461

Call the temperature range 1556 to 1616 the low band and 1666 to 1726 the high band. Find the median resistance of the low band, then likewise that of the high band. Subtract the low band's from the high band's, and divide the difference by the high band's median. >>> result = -0.05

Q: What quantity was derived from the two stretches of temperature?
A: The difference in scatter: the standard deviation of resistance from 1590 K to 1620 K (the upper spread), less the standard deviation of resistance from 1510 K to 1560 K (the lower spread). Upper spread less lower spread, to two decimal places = -0.02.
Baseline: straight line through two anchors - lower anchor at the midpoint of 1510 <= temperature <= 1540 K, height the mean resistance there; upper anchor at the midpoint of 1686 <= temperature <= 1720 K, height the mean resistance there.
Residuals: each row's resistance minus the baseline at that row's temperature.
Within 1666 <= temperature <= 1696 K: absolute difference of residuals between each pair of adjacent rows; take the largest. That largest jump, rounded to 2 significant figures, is 0.13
